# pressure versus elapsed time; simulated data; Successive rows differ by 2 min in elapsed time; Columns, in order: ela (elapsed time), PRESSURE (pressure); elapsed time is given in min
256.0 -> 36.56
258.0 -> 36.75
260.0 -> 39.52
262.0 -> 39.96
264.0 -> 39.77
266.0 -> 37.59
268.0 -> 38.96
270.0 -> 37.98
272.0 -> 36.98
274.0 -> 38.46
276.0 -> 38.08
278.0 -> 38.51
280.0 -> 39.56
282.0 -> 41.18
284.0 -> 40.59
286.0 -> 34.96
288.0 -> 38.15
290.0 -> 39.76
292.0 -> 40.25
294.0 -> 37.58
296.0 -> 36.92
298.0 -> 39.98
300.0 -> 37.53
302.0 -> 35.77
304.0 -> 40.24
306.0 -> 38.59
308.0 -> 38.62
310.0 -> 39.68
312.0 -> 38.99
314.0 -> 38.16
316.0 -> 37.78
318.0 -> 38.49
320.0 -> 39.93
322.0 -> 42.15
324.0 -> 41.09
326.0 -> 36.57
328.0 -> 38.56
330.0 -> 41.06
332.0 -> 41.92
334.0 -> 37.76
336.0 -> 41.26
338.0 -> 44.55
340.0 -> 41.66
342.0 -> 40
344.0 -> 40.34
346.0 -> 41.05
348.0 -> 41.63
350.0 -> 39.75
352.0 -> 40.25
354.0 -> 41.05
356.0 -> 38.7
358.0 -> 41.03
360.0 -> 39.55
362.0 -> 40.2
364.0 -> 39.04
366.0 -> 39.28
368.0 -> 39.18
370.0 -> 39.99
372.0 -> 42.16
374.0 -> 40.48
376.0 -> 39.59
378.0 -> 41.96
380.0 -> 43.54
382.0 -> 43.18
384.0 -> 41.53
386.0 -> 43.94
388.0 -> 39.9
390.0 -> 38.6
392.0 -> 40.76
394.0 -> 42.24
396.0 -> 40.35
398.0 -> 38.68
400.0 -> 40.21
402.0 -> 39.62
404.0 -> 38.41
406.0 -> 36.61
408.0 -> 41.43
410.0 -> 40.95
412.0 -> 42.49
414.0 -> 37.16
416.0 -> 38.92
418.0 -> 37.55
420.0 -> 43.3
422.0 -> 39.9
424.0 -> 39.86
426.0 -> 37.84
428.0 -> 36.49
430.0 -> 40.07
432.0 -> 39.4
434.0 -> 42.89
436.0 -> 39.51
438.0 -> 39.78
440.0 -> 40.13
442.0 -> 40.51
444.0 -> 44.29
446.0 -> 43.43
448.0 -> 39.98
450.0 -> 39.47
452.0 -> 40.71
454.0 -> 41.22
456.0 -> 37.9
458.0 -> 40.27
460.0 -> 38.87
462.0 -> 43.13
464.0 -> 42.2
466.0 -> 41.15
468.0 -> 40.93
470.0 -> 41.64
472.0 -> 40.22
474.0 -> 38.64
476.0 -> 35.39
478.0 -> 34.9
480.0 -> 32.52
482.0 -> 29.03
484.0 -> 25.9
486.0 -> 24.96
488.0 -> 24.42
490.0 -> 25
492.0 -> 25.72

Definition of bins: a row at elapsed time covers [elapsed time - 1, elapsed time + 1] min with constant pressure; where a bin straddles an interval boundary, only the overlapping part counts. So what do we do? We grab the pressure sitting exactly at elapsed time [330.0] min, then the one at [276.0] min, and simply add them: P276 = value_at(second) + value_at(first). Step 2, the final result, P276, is 79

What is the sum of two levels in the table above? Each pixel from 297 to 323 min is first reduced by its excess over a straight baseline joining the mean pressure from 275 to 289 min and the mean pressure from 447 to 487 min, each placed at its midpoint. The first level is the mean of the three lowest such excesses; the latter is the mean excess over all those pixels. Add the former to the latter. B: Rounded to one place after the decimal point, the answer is -1.1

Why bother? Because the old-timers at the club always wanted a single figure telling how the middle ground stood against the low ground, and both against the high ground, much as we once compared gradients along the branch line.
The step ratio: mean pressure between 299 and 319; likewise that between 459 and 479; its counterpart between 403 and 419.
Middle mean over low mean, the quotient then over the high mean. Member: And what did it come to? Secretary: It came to 0.0257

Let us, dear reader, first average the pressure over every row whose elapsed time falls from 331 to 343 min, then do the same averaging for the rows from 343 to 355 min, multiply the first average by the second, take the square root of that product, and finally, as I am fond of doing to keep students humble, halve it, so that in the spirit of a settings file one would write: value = 20.5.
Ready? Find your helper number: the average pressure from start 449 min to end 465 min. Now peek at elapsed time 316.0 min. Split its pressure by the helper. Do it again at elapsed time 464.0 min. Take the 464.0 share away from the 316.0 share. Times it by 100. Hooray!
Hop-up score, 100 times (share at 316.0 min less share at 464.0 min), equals -11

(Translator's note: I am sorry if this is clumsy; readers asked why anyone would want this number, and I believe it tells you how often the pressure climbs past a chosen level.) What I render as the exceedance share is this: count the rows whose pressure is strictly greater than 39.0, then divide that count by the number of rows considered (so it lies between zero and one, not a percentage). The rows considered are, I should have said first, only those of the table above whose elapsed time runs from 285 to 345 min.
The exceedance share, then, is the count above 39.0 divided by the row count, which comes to 0.50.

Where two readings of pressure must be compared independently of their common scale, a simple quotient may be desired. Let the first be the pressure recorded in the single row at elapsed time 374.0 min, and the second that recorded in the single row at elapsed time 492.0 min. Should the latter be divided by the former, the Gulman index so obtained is 0.64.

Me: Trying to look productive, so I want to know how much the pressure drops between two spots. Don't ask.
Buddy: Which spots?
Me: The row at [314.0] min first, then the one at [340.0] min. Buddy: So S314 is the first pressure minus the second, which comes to -3.5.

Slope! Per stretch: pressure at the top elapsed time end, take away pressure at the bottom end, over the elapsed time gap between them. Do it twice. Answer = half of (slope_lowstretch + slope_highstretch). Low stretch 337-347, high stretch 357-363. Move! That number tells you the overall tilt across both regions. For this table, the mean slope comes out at -0.32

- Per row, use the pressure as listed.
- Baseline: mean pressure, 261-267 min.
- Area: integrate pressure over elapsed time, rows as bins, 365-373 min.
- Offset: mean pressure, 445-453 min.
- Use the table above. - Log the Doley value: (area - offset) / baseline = 7.2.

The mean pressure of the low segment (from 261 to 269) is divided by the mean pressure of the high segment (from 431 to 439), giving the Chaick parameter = 0.97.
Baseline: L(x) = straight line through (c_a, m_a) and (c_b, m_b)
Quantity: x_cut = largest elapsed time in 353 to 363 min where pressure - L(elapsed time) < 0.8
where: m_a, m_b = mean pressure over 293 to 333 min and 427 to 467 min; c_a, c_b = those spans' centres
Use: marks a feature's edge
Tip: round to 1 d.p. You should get 362.0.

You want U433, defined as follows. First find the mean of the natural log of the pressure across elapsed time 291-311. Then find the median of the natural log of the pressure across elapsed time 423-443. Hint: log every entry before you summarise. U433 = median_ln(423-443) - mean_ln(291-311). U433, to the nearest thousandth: 0.034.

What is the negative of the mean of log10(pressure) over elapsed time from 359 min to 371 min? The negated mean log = -1.597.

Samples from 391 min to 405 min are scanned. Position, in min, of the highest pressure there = 394.0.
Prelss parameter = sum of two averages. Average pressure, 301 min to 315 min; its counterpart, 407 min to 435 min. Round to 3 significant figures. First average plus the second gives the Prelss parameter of 78.5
